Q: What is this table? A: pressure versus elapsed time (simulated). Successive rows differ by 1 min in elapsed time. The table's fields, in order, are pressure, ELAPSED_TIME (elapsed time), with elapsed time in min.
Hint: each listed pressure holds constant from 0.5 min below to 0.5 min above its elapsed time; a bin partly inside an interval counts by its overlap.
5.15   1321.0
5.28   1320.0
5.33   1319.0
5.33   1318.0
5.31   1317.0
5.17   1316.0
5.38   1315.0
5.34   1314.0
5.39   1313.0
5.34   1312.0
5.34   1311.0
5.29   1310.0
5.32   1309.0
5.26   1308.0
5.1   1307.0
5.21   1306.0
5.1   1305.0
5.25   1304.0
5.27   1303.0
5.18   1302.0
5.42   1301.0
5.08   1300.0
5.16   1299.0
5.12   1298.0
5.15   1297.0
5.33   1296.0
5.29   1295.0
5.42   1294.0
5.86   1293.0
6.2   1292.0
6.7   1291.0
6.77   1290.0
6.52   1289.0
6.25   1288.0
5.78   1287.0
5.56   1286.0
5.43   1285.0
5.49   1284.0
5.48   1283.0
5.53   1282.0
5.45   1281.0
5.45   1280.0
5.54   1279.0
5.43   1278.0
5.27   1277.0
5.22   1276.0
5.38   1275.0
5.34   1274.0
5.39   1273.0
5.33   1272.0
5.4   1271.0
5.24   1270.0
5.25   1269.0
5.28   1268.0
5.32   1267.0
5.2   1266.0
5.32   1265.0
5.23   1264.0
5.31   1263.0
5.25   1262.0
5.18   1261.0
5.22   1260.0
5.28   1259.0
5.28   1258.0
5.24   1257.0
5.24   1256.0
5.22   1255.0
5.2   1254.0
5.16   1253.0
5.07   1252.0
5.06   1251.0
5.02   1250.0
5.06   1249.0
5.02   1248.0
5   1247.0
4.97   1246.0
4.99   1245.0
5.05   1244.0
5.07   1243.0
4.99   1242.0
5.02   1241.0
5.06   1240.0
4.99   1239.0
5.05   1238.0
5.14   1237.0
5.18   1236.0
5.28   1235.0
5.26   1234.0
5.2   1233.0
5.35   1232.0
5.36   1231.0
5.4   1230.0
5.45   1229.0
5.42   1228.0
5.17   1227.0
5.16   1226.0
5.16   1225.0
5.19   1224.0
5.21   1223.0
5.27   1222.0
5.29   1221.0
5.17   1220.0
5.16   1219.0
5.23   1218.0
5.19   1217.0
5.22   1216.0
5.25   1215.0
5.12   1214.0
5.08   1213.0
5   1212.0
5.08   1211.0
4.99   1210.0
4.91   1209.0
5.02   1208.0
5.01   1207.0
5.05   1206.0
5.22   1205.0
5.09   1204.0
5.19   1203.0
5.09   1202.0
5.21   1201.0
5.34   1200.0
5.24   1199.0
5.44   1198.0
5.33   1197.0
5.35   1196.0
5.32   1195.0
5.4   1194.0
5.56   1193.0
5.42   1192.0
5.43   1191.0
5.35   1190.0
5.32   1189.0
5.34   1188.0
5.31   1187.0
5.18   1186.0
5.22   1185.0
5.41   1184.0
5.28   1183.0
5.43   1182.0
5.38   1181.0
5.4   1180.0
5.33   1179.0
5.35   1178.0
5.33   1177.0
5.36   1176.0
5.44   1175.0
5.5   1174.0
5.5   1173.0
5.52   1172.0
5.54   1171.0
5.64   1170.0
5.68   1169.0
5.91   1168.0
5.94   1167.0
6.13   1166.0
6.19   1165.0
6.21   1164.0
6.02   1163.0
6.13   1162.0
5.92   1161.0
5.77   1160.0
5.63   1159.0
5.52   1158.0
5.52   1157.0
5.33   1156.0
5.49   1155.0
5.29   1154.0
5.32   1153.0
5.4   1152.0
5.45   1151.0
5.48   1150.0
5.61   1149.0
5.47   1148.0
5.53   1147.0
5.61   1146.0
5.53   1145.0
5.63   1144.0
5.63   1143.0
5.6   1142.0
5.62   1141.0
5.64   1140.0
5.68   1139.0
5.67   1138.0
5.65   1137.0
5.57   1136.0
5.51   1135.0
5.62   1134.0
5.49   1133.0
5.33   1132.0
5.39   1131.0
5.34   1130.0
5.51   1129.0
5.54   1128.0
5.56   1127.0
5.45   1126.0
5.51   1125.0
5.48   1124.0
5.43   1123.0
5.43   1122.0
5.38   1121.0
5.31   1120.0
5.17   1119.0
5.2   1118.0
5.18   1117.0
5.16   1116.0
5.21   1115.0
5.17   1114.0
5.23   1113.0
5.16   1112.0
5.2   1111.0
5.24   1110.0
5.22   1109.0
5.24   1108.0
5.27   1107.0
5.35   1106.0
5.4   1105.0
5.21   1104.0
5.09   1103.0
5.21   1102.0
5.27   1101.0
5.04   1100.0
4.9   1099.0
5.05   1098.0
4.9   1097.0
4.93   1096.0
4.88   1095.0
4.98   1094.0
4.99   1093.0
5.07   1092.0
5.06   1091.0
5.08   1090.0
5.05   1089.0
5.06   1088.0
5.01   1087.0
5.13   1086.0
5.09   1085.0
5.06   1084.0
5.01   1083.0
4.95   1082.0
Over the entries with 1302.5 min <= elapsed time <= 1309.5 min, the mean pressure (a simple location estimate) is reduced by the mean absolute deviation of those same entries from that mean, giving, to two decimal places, 5.15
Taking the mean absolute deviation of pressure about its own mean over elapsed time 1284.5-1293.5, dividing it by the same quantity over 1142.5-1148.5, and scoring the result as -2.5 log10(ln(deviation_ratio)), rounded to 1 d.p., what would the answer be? -0.7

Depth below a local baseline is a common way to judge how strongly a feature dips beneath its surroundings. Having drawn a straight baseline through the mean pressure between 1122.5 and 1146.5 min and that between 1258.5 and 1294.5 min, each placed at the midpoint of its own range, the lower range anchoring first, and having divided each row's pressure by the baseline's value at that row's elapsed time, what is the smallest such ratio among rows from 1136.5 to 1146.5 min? 0.998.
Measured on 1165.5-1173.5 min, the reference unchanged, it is 0.993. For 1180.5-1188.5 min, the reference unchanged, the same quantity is 0.935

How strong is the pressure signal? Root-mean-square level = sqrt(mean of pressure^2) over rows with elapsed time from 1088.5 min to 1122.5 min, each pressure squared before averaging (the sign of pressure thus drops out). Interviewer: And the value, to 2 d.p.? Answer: 5.16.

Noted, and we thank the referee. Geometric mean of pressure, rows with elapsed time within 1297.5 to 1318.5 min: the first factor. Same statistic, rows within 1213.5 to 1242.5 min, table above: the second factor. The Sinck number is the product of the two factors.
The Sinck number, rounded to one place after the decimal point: 27.3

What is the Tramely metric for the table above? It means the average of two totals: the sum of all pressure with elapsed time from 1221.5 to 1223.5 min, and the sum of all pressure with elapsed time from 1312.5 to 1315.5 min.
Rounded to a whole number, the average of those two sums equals 13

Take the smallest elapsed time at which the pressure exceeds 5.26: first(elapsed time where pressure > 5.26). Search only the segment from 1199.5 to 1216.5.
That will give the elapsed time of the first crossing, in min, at 1200.0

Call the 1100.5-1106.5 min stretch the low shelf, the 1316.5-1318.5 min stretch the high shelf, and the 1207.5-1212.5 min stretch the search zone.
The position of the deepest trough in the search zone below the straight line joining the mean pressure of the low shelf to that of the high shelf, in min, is 1209.0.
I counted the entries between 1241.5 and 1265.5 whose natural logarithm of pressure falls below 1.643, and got 12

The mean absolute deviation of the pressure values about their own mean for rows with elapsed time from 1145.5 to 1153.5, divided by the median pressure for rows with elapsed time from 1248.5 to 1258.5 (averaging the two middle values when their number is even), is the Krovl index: 0.014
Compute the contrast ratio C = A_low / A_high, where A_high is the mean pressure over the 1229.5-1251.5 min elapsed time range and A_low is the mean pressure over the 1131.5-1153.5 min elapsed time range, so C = 1.08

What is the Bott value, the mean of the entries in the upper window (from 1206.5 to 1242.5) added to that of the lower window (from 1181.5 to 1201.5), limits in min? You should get 10.5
